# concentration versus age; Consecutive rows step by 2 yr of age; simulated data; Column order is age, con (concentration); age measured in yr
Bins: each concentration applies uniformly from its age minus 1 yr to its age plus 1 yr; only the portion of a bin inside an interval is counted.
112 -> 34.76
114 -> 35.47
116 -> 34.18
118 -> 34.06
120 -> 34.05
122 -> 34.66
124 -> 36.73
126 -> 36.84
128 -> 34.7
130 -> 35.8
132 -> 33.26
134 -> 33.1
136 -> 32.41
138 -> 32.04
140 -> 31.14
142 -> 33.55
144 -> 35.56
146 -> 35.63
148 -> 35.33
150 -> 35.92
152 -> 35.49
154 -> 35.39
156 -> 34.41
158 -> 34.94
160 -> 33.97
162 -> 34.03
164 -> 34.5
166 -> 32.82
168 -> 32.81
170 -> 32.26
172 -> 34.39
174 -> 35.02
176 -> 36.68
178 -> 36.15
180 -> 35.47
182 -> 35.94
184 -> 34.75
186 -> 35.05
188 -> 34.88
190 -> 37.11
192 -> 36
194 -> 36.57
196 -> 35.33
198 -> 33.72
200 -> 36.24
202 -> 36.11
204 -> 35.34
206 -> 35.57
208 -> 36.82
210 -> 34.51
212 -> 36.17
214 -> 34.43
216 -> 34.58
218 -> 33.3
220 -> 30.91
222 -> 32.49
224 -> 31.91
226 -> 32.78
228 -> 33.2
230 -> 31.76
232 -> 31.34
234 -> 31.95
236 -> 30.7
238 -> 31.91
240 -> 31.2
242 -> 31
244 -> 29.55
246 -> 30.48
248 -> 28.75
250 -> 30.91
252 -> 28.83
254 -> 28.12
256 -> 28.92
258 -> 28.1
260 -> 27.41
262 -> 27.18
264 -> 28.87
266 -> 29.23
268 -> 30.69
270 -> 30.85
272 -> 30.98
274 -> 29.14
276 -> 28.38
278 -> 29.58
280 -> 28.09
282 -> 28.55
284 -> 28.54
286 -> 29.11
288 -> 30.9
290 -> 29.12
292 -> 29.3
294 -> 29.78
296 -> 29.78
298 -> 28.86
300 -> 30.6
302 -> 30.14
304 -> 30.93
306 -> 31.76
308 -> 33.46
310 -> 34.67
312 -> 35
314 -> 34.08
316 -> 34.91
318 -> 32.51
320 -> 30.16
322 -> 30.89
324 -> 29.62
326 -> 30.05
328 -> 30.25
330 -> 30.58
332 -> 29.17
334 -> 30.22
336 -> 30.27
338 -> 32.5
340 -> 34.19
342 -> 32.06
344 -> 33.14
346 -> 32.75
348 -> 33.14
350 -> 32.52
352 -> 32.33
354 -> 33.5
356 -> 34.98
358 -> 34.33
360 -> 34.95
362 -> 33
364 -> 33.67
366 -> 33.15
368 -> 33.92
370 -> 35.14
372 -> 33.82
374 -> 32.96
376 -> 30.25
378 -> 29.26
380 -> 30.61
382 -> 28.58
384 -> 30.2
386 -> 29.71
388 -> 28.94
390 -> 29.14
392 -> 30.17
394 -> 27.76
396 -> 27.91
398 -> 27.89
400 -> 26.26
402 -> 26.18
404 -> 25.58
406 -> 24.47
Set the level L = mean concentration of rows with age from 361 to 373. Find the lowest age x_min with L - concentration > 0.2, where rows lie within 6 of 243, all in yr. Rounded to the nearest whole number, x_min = 238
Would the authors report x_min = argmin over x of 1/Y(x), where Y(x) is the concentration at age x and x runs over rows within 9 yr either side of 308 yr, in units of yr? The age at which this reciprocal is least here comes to 312 yr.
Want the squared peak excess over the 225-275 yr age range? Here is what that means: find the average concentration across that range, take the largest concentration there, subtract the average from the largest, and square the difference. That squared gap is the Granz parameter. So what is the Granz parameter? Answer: 9.3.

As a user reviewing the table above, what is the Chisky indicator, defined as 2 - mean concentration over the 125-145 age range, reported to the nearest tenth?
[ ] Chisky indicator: -31.8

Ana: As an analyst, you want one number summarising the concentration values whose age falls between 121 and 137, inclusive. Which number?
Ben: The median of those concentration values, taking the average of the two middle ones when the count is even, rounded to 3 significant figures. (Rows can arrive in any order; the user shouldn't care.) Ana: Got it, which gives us 34.7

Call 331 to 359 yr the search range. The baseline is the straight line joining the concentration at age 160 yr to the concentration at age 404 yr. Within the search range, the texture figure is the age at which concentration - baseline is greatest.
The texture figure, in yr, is 356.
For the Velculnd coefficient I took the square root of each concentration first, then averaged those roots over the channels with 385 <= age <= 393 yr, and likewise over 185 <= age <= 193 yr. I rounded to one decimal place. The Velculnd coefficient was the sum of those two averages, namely 11.4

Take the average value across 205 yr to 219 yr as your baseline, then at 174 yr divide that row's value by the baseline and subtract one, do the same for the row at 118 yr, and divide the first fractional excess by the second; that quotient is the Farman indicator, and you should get 0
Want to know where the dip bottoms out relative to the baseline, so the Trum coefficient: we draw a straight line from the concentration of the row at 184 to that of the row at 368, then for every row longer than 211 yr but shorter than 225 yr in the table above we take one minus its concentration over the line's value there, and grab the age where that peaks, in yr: 220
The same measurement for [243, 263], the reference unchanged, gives 262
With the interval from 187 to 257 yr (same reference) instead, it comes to 254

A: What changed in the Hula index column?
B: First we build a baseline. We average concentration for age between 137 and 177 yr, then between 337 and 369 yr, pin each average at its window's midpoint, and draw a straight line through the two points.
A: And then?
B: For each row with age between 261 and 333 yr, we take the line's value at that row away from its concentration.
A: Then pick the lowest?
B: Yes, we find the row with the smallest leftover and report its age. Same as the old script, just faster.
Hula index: 262 yr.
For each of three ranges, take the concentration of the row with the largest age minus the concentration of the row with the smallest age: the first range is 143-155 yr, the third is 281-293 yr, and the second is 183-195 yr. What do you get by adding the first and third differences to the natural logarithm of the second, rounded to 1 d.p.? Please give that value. 1.2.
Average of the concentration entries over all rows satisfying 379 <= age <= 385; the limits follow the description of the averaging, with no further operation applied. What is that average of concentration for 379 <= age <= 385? 29.8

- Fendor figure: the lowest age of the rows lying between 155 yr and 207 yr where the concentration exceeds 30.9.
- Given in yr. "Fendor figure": 156 yr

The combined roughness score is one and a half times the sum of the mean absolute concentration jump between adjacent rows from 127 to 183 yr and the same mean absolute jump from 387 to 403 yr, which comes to 2.46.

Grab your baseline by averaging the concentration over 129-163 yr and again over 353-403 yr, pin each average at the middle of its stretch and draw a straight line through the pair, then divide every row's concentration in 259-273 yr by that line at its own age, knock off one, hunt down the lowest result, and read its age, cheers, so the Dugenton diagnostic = 262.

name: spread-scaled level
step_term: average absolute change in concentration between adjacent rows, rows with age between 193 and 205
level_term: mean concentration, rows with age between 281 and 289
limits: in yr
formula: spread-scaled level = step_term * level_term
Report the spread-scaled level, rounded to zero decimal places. 37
